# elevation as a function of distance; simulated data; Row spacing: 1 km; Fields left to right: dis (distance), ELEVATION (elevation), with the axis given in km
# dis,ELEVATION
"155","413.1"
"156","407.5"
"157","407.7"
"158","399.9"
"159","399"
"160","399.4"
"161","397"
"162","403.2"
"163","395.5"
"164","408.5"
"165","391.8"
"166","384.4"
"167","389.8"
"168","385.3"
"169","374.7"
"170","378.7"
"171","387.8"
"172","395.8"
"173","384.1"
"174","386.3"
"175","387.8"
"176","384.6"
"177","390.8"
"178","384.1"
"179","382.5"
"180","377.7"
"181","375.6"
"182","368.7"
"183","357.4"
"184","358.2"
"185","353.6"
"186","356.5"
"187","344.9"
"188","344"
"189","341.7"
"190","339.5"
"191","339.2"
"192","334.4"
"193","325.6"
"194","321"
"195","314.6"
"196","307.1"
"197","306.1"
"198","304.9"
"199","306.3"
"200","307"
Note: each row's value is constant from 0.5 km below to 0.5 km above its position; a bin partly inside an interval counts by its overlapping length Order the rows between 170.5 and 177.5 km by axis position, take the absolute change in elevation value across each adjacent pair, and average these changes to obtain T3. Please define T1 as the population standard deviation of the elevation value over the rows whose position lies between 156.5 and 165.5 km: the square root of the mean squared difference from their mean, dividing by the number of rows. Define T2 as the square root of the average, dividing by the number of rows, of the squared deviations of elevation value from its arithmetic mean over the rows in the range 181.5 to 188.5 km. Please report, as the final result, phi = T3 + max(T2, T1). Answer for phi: 13.3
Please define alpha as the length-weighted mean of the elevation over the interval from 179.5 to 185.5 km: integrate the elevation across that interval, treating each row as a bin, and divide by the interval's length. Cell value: 365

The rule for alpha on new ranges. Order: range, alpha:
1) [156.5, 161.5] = 401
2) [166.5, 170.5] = 382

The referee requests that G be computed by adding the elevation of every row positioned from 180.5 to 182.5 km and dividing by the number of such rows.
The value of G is 372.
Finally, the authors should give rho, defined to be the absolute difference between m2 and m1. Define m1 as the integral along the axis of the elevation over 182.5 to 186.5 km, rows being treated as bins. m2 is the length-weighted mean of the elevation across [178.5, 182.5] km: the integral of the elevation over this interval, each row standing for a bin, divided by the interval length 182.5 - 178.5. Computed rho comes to 1050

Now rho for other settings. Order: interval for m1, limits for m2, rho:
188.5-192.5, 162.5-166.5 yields 960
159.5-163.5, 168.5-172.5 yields 1211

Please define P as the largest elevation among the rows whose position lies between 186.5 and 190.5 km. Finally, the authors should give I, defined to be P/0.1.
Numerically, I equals 3449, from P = 344.9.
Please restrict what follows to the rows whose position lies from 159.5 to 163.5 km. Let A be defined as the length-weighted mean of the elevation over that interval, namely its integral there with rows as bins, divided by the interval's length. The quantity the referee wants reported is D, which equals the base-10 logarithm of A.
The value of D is 2.601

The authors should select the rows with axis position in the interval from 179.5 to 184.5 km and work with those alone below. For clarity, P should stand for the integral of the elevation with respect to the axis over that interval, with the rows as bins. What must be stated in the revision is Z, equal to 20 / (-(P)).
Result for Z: -0.0109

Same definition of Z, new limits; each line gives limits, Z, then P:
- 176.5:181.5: -0.0105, 1911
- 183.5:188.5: -0.0114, 1757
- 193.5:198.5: -0.0129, 1554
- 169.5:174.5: -0.0103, 1933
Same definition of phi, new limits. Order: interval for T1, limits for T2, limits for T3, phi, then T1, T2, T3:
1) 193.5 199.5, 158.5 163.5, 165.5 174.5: 12.8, 5.9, 3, 6.9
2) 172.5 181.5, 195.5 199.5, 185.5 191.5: 7.9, 4.4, 1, 3.5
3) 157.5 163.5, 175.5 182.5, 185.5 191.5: 10.1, 2.4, 7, 3.5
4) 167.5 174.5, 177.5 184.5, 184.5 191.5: 13.5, 6.2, 10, 3.4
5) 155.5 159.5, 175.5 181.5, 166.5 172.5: 12.2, 4.1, 5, 7.2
